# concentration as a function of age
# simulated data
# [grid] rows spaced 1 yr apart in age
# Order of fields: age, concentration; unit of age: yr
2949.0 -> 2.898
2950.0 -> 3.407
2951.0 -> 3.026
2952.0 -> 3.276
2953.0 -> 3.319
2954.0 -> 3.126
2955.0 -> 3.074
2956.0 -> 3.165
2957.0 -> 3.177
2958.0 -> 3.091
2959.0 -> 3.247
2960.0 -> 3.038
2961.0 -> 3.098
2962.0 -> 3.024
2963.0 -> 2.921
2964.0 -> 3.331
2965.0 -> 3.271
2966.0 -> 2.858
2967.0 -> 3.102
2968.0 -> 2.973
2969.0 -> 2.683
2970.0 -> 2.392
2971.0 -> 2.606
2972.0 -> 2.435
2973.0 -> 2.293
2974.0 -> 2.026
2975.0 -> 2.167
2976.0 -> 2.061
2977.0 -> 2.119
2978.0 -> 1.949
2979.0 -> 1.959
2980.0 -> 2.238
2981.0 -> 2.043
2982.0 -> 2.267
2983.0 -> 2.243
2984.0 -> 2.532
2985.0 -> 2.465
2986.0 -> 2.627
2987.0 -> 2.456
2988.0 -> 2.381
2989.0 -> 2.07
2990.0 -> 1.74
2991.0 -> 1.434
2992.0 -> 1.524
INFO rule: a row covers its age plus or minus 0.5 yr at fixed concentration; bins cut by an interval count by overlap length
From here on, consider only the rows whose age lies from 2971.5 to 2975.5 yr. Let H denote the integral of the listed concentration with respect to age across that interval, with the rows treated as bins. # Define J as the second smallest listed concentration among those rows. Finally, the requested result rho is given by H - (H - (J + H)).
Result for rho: 11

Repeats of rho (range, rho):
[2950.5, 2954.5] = 16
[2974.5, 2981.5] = 16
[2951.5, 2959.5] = 29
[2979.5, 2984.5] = 14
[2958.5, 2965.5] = 25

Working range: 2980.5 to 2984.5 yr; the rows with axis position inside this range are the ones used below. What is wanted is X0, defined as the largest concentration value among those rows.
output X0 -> 2.532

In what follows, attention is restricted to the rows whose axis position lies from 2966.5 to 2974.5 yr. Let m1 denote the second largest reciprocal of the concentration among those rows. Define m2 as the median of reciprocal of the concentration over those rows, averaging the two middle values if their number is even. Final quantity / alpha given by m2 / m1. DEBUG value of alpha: 0.911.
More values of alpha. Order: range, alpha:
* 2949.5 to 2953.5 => 0.994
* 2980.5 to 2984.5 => 0.995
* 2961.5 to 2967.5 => 0.954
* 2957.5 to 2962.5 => 0.983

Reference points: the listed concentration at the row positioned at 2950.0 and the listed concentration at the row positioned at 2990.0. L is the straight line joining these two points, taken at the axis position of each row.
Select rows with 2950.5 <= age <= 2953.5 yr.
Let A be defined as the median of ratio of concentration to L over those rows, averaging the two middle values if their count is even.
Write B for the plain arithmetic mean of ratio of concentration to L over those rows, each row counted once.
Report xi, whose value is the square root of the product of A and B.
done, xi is 0.98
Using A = 0.99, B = 0.97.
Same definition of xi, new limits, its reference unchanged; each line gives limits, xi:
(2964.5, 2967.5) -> 1.14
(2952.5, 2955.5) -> 0.97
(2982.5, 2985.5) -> 1.24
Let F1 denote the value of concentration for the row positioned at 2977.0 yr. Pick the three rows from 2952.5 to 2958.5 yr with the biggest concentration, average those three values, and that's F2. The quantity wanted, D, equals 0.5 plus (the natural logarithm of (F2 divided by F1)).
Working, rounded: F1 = 2.119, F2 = 3.2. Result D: 0.9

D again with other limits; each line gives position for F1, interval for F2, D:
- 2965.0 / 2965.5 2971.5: 0.4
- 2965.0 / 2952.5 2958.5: 0.5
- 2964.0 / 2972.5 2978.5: 0.1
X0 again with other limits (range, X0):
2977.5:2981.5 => 2.238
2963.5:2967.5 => 3.331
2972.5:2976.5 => 2.293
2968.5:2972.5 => 2.683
